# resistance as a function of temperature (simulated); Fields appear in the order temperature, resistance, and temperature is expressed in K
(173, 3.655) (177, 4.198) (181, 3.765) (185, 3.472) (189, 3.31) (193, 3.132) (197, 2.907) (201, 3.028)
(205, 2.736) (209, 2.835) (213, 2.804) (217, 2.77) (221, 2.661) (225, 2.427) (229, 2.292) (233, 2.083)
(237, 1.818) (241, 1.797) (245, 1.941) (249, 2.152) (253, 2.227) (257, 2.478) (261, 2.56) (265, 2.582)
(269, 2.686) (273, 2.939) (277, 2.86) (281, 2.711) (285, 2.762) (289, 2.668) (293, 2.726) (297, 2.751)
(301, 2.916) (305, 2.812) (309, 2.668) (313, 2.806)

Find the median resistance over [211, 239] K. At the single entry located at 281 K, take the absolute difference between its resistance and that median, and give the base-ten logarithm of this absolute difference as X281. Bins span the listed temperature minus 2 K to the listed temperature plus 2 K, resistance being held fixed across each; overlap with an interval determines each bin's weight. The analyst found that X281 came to -0.55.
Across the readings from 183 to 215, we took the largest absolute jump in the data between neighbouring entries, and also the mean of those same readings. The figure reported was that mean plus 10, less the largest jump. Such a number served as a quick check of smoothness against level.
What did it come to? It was 12.7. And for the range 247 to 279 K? 12.3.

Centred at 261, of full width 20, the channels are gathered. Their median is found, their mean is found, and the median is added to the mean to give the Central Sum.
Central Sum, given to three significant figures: 5.07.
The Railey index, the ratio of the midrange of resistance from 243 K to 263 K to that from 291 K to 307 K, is 0.80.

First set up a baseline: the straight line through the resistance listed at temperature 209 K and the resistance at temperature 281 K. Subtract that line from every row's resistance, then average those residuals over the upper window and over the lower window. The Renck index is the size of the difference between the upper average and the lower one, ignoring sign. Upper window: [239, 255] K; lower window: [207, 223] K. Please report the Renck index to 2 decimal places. 0.68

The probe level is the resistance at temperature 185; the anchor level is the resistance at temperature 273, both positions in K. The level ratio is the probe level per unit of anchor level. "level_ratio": 1.18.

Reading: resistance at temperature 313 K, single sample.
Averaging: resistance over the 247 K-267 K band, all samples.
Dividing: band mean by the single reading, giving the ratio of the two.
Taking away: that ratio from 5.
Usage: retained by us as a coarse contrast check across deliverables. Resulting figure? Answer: 4.14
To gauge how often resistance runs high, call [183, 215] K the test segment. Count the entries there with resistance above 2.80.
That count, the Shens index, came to 7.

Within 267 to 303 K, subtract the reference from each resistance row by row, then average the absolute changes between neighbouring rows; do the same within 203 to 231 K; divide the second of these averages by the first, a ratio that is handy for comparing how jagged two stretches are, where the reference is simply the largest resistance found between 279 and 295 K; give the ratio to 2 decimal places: 0.98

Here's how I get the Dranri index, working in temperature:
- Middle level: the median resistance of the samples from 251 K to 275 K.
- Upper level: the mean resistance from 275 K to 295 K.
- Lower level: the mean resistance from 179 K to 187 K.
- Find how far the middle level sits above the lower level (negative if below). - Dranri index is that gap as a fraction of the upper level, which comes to -0.4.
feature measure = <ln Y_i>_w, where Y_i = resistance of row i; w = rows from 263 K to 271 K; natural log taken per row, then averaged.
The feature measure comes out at 0.97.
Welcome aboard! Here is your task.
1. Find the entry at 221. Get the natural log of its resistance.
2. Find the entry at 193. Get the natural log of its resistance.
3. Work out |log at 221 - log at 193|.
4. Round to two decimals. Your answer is 0.16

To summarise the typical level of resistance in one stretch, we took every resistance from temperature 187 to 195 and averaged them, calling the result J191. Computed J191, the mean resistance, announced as 3.2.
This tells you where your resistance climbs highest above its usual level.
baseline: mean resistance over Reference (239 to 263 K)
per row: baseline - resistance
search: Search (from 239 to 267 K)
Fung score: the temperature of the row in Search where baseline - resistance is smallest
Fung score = 265 K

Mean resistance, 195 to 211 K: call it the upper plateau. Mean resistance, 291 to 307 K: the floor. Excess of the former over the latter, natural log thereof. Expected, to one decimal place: -2.6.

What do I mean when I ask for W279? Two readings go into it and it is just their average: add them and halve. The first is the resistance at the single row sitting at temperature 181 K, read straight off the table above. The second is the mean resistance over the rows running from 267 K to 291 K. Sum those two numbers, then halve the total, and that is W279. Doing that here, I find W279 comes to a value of 3.3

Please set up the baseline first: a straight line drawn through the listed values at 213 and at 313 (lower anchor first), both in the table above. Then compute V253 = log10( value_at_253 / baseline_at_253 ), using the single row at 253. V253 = -0.10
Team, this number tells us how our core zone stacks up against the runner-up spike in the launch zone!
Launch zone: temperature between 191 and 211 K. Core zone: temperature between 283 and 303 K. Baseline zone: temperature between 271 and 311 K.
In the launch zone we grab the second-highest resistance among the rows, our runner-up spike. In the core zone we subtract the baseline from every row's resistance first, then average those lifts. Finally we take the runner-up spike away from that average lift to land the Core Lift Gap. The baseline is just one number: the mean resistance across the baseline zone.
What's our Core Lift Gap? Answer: -3.04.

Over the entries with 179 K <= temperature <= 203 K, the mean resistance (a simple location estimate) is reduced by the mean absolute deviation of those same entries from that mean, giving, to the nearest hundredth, 3.02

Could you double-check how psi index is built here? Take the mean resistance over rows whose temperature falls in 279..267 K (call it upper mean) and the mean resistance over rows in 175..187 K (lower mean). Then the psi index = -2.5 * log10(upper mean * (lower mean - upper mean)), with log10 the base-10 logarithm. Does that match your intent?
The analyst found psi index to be -1.1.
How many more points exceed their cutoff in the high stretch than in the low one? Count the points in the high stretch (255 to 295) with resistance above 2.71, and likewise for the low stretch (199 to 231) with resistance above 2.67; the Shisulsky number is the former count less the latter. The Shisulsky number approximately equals 0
